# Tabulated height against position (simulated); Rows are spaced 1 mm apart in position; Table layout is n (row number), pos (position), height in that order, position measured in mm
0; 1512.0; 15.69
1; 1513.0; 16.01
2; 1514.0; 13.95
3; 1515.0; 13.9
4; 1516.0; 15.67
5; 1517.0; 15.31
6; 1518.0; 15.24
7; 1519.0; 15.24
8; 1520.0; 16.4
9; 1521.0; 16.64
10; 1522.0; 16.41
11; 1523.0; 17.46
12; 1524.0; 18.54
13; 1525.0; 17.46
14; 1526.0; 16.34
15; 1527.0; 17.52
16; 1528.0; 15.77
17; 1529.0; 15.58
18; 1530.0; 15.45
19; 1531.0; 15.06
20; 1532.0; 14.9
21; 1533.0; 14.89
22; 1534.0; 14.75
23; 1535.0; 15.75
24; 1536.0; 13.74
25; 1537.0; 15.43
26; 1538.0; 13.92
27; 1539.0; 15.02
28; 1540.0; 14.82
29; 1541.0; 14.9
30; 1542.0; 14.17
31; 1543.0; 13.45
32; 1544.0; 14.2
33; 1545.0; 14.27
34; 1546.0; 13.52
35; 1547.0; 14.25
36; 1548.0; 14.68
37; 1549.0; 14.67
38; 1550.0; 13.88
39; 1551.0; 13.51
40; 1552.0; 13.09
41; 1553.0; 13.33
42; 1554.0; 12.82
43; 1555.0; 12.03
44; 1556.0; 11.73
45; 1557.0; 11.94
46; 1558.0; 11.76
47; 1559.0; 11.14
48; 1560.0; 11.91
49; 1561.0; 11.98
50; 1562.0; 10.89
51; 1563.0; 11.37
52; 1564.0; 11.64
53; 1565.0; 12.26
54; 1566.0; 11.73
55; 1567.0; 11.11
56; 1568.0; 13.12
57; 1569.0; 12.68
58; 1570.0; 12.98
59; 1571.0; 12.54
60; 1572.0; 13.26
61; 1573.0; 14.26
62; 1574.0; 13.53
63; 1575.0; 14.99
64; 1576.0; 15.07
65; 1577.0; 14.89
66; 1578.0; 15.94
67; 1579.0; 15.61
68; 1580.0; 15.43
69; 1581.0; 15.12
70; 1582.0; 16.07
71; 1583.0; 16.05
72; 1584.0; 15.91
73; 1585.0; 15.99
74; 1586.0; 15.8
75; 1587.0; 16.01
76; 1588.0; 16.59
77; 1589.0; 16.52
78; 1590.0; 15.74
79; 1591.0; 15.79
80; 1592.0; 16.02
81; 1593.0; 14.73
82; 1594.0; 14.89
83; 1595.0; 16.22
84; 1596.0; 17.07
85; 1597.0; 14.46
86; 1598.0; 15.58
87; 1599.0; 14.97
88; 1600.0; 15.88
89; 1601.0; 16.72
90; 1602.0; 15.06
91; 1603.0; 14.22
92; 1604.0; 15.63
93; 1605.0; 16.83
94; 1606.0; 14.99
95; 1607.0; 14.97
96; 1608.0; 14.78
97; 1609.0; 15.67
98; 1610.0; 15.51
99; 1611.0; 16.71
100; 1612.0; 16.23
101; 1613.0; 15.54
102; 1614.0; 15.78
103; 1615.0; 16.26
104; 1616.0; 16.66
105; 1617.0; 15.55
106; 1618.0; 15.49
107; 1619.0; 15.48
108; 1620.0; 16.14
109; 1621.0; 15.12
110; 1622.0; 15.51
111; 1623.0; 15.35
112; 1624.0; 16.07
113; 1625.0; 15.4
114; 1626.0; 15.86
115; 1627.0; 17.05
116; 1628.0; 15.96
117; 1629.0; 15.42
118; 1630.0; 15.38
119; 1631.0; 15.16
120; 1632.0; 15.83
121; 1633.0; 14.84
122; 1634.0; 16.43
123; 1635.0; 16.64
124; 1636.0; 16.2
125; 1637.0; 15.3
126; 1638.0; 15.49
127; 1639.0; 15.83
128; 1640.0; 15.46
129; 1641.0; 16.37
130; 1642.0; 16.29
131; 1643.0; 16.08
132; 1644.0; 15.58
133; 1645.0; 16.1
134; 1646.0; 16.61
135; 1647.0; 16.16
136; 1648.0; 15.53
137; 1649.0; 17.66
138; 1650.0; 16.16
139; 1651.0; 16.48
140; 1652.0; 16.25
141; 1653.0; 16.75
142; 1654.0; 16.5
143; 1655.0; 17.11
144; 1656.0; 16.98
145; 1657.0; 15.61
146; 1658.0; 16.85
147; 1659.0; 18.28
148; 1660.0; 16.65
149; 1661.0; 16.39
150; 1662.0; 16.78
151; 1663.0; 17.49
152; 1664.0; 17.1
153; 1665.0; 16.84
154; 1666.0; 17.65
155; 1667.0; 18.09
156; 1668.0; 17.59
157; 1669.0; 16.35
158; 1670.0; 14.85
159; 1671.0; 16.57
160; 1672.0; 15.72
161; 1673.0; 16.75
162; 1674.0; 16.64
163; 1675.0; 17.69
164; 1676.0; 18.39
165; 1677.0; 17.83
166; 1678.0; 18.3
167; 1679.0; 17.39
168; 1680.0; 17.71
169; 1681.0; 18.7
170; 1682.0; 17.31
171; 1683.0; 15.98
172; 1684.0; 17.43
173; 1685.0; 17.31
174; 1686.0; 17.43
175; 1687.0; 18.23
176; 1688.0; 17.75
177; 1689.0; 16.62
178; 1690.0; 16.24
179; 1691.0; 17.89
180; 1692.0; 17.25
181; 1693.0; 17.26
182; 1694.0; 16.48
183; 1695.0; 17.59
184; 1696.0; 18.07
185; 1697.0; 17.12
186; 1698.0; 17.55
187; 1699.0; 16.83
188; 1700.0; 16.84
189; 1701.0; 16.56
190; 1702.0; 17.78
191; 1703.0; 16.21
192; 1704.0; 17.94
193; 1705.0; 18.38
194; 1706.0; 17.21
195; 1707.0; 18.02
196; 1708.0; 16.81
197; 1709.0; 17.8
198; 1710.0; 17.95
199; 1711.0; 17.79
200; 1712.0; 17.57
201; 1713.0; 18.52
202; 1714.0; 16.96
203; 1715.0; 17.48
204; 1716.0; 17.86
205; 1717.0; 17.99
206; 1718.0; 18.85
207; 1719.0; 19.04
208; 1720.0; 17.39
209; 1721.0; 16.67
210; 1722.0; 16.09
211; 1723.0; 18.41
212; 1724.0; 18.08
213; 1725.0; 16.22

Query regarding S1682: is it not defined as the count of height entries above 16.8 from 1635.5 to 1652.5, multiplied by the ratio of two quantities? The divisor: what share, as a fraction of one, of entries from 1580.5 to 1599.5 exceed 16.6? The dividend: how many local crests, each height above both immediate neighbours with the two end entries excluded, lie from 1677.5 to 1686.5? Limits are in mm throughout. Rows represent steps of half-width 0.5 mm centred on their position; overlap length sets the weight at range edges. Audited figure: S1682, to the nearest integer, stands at 38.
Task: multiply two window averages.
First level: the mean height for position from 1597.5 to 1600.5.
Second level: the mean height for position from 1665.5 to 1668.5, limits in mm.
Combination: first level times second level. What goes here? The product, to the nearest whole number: 275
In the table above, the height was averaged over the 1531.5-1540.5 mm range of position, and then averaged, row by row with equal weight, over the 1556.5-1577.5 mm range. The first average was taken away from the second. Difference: -2.2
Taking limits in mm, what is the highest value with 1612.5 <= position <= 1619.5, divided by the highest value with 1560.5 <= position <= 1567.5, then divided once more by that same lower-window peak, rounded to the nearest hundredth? 0.11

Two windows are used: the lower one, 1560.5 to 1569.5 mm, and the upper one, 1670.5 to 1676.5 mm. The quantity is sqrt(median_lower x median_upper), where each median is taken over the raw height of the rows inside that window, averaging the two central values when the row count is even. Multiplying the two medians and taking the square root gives 14.0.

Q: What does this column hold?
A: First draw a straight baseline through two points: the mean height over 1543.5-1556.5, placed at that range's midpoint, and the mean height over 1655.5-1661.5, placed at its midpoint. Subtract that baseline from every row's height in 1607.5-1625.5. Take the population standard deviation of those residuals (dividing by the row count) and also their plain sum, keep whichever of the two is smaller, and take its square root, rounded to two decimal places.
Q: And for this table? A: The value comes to 0.73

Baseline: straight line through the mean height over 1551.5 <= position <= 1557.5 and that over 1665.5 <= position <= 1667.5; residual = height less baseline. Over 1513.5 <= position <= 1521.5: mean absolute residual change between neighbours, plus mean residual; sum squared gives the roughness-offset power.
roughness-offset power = 26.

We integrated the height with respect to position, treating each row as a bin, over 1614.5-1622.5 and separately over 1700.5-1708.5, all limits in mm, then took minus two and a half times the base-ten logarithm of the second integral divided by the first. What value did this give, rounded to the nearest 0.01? -0.10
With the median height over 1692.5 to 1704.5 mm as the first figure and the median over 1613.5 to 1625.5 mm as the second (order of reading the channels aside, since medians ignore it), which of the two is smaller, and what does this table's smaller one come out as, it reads 15.5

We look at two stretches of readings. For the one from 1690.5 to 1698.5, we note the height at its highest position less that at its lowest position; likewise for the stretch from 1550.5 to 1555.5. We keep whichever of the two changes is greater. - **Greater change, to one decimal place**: -0.3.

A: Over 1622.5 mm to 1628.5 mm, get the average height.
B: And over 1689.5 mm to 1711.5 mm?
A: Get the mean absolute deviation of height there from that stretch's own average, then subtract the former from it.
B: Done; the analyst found -15.4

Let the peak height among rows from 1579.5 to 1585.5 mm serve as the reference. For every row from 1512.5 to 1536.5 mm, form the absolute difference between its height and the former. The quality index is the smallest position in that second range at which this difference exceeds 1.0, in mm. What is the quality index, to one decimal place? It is 1514.0 mm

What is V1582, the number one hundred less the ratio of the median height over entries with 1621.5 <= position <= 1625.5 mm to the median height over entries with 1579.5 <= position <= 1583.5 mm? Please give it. 99.0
